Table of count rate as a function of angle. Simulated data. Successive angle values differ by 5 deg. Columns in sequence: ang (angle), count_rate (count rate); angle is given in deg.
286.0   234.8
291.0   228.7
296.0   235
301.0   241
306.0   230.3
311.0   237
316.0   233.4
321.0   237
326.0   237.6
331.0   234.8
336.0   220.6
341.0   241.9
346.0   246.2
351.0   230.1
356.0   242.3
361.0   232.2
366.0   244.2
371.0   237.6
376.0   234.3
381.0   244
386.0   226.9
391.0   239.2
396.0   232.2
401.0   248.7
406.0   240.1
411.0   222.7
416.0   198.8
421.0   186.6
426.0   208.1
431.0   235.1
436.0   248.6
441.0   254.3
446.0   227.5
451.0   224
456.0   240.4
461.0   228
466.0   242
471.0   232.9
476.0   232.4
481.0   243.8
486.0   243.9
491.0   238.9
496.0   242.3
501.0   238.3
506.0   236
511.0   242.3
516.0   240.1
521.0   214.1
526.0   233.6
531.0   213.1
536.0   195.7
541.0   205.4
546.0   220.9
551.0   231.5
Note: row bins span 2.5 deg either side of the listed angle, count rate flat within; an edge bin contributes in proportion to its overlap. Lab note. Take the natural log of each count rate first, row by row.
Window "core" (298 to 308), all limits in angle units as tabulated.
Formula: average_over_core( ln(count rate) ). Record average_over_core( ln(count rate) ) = 5.46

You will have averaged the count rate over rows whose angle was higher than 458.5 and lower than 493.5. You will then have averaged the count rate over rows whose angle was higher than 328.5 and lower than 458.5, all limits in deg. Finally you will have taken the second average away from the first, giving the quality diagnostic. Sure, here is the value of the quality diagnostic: 5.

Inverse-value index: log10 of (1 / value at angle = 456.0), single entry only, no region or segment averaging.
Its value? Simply -2.38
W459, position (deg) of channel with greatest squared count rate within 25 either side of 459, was 441.0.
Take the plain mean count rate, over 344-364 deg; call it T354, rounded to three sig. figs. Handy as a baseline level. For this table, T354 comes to 238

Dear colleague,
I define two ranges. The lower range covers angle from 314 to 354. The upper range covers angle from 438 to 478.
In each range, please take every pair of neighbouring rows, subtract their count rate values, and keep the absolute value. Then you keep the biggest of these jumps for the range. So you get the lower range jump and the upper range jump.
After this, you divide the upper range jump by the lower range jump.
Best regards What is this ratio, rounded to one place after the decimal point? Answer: 1.3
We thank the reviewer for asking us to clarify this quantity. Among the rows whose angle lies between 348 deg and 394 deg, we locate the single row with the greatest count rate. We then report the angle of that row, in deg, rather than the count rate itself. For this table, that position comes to 366.0 deg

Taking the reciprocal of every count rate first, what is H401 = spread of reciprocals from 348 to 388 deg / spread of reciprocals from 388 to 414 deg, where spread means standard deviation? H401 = 0.7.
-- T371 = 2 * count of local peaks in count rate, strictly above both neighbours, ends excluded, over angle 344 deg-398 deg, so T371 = 8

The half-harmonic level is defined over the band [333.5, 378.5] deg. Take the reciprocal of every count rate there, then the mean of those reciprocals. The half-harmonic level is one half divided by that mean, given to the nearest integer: 118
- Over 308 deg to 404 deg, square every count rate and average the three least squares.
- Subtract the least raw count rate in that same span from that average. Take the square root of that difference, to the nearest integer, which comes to 225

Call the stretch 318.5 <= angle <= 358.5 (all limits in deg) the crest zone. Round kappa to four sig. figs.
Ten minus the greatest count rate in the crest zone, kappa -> -236.2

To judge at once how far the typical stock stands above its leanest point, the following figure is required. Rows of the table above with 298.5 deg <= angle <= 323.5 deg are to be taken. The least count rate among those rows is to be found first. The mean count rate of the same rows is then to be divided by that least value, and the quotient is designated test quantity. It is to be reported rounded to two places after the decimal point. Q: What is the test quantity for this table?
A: 1.02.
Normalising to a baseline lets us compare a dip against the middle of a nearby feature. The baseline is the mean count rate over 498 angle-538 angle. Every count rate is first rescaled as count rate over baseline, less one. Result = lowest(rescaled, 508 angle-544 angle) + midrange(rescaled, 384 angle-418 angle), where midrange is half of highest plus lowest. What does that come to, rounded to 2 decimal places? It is -0.15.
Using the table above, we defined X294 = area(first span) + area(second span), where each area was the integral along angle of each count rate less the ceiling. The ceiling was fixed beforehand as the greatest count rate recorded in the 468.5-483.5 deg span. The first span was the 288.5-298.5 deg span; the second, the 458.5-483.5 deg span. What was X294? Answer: -319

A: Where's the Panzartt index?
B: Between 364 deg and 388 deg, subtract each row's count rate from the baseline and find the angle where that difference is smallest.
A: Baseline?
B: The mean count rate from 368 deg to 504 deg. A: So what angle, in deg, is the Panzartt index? 366.0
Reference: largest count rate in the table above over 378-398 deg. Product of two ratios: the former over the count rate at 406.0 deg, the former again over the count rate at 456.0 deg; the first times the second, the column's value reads 1.03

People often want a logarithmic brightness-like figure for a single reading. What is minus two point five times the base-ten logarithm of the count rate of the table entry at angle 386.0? -5.89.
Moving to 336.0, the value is -5.86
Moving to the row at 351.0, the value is -5.90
